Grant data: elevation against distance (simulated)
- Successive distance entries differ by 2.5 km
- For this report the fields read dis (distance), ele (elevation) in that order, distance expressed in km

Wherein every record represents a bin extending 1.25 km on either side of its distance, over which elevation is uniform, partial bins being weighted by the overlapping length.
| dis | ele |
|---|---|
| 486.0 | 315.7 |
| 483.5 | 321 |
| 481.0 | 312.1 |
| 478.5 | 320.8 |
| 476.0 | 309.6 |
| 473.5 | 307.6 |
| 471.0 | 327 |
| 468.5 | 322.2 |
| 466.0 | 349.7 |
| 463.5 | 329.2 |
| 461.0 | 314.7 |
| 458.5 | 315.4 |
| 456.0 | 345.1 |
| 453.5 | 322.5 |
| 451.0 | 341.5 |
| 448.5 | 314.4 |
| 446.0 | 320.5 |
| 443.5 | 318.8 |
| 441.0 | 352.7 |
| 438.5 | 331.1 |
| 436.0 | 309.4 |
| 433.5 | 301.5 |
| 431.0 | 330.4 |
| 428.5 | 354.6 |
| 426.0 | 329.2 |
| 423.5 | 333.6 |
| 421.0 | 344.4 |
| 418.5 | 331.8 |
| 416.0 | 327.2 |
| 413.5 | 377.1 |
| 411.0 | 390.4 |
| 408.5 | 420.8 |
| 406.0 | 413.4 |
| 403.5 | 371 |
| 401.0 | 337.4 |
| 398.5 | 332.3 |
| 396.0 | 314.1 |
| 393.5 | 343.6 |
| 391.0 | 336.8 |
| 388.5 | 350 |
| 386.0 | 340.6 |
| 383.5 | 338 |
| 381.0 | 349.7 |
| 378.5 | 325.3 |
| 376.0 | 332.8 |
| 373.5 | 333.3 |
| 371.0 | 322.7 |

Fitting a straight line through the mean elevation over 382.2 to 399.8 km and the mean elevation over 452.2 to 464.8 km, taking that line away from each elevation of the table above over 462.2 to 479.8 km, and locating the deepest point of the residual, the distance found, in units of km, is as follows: 473.5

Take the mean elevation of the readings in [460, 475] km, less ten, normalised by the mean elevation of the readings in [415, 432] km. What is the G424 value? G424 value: 0.94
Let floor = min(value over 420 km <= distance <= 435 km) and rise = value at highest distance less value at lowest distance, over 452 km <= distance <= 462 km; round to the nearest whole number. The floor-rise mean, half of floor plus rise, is 147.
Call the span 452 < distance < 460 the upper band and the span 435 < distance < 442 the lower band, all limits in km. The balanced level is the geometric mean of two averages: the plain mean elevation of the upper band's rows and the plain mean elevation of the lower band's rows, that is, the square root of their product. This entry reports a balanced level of 329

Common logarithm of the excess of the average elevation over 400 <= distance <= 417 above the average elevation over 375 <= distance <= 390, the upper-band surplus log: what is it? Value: 1.6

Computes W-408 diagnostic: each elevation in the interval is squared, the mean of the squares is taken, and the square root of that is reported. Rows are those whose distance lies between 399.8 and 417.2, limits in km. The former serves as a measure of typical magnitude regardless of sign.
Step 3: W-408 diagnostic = 378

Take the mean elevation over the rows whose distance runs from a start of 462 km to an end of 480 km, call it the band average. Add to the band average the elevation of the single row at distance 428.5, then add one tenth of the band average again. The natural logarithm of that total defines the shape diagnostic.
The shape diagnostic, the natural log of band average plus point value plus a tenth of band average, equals 6.57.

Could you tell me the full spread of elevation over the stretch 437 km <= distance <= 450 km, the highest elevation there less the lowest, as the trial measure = 38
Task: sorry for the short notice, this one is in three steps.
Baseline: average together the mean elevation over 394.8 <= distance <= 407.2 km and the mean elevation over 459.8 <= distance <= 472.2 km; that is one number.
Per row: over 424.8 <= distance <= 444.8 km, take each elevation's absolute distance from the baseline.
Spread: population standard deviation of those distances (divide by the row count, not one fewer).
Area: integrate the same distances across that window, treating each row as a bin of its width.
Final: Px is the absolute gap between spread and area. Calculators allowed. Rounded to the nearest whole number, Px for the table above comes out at 368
